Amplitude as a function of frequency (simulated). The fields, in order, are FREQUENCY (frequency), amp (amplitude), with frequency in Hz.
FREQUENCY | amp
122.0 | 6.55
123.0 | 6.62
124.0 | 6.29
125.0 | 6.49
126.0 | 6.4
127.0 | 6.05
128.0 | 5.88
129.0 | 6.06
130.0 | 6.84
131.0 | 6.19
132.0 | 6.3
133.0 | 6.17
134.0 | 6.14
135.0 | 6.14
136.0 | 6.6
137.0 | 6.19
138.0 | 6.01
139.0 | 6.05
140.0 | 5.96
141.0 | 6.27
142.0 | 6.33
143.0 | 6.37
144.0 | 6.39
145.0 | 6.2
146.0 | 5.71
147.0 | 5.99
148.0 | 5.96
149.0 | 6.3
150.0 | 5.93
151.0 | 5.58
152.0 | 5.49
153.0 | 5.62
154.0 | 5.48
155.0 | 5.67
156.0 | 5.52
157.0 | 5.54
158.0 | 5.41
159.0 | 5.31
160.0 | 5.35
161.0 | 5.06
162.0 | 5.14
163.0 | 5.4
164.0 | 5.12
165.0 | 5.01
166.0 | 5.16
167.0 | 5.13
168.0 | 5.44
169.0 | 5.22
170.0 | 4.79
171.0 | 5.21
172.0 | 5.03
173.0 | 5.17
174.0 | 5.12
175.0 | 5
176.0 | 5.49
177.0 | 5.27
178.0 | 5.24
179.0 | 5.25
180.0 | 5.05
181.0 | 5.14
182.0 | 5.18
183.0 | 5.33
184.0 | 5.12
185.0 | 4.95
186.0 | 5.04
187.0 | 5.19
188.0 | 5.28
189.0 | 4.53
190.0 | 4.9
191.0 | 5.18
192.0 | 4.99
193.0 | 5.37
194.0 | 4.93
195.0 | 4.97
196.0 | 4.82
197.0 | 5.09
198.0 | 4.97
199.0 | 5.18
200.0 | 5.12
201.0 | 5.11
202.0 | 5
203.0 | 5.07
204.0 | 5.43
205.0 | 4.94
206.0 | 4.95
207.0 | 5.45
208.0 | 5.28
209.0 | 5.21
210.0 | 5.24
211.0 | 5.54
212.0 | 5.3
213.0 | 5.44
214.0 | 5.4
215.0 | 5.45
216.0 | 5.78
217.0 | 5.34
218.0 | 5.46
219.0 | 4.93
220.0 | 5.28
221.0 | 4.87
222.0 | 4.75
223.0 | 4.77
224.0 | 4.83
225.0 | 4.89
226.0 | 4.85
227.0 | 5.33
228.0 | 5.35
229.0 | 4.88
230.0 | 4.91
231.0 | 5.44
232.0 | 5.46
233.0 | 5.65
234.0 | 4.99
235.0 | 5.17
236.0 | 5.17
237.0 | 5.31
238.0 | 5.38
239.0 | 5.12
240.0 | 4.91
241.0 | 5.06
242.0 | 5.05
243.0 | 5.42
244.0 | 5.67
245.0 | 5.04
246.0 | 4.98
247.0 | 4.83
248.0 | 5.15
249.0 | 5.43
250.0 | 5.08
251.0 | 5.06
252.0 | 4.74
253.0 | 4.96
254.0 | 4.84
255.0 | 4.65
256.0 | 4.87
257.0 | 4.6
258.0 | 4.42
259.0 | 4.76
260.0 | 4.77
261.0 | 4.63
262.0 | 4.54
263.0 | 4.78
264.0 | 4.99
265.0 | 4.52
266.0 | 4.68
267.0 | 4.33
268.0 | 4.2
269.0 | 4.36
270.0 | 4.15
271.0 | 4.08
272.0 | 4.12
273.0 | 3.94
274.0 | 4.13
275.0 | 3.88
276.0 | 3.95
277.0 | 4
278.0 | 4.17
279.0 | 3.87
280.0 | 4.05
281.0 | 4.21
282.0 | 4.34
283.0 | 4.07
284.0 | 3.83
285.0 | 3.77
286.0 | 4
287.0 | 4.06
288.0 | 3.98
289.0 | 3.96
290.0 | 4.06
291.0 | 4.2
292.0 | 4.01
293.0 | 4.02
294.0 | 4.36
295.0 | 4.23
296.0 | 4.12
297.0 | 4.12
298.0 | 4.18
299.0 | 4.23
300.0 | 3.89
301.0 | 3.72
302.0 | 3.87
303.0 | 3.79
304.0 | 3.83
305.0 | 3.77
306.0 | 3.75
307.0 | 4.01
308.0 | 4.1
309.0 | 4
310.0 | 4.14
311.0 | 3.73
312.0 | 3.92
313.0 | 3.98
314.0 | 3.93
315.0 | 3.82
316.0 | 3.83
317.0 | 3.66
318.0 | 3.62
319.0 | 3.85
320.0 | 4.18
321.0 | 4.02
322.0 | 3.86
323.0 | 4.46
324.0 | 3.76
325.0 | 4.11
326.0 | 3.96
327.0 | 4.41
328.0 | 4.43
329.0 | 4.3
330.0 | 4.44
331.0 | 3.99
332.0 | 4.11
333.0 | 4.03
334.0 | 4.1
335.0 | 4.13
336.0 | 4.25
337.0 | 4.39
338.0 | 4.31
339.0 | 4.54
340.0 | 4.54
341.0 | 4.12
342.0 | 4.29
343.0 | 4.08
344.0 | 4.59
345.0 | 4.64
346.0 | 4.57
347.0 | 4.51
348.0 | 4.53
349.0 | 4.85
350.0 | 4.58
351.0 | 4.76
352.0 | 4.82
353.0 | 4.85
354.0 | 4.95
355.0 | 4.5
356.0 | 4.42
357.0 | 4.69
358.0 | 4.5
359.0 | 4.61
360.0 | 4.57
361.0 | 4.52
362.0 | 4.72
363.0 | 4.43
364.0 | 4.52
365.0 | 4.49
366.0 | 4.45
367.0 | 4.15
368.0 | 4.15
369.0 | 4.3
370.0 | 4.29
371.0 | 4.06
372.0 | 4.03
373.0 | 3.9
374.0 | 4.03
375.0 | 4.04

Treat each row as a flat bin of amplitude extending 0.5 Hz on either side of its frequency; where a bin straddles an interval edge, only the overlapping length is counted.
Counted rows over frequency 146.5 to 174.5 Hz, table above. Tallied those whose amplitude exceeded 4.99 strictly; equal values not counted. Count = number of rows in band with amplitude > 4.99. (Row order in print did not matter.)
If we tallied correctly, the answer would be 27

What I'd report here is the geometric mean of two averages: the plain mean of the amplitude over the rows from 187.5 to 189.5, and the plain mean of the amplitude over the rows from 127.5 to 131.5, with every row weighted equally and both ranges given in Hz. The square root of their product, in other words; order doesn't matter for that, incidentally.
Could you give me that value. 5.5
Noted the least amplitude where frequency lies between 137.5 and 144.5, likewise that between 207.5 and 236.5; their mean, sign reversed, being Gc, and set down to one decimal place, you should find -5.4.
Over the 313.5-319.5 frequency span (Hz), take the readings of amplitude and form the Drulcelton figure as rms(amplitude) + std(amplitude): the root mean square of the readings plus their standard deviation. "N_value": 3.9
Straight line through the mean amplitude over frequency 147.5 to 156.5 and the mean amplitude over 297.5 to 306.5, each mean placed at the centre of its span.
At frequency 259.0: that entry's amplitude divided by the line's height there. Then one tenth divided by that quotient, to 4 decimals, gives 0.0928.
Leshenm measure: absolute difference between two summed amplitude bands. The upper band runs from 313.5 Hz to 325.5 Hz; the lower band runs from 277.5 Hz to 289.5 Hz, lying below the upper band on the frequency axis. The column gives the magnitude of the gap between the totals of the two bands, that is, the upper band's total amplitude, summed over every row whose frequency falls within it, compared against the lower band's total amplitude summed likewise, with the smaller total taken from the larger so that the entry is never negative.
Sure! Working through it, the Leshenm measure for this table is 1.2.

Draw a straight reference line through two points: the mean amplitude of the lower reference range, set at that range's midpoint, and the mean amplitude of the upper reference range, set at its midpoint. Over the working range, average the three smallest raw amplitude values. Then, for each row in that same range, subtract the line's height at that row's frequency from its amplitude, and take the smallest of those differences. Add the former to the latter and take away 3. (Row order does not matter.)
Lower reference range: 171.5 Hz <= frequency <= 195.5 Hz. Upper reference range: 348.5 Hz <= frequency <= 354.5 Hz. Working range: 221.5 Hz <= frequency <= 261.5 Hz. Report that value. 1.0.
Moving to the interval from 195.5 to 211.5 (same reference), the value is 1.6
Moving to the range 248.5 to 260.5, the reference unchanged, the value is 1.0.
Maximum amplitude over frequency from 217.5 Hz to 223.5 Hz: 5.46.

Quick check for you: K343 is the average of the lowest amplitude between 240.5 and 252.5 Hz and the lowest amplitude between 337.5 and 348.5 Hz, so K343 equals 4.41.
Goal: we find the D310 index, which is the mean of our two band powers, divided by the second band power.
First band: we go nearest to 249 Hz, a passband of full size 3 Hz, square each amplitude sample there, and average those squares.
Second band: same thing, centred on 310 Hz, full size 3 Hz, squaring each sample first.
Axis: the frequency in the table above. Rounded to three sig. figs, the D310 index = 1.37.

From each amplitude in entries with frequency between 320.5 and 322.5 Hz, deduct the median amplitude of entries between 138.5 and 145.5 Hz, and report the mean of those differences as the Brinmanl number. -2.3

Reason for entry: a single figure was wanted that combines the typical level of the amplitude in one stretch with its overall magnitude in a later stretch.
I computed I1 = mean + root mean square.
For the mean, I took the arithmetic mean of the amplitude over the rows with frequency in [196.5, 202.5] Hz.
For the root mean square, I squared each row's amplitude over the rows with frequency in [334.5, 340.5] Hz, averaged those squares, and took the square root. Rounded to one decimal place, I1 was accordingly 9.4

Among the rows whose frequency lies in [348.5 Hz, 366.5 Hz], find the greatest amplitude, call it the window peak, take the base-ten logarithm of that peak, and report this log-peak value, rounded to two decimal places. 0.69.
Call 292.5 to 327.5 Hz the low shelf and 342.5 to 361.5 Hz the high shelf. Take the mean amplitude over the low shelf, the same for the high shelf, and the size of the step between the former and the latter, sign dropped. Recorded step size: 0.63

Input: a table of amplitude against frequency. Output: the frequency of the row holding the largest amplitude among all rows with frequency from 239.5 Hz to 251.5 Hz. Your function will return 244.0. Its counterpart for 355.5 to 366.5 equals 362.0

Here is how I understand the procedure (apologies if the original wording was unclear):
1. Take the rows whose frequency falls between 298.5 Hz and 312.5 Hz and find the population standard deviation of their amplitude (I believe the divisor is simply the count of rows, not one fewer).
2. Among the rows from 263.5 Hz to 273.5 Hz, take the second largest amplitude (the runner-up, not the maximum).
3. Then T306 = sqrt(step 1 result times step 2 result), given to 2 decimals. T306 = 0.86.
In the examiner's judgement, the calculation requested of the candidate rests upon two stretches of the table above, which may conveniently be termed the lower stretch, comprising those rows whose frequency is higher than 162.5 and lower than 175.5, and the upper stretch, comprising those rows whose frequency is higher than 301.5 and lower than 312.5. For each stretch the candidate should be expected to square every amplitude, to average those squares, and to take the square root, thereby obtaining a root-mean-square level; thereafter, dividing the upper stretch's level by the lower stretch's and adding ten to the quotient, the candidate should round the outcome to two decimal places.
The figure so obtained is 10.76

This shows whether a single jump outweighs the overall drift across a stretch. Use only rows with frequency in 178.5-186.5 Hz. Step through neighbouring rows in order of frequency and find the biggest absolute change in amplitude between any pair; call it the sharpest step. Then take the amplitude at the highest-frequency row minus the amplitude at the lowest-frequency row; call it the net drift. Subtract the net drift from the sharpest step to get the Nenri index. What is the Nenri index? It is 0.4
